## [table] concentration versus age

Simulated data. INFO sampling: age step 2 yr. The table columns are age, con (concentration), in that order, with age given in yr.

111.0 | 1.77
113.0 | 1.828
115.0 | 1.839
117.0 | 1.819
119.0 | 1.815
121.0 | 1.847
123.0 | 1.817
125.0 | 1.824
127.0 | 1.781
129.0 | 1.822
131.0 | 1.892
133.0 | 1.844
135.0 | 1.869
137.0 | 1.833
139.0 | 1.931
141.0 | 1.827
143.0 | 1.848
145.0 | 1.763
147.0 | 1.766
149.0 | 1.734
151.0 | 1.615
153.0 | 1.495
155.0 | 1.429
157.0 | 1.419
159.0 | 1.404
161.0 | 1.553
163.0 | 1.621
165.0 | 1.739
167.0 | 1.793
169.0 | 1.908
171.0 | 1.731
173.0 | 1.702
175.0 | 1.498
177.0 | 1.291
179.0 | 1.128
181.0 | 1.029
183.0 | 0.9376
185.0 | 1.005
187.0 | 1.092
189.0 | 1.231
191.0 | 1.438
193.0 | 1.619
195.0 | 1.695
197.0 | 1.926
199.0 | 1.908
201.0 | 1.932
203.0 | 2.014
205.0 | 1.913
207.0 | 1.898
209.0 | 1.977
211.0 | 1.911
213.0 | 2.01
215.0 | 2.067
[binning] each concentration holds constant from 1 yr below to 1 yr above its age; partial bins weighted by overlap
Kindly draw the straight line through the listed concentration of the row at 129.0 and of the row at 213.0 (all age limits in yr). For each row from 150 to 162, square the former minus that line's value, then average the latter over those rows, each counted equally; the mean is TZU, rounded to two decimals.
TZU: 0.16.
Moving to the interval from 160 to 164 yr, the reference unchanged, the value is 0.10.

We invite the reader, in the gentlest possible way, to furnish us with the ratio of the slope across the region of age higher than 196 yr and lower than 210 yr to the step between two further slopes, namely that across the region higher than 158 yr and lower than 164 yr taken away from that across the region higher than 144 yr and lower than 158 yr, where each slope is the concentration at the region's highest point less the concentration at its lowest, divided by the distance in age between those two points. -0.1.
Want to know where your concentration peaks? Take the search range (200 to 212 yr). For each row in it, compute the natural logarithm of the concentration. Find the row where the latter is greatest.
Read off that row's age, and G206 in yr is 203.0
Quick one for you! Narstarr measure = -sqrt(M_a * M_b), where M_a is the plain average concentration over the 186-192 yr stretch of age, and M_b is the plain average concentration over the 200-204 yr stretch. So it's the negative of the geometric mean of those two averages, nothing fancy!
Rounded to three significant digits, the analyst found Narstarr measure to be -1.57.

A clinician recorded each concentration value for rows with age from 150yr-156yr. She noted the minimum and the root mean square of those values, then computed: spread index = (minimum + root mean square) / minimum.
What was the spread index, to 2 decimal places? 2.06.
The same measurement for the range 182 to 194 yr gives 2.33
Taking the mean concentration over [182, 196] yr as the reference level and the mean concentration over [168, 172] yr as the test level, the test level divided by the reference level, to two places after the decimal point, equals 1.41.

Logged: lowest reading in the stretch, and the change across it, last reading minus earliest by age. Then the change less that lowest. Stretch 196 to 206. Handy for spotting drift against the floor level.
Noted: -1.9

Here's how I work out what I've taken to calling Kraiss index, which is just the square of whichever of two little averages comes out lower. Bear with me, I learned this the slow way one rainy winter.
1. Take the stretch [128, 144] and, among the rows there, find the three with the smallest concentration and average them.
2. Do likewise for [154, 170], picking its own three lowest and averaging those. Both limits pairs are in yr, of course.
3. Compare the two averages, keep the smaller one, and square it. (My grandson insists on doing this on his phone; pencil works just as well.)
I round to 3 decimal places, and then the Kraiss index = 2.009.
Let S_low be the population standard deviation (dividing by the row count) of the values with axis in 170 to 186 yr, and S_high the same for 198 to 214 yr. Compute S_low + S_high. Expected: 0.34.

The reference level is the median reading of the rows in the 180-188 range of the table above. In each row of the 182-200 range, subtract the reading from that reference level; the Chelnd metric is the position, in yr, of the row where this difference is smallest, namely 197.0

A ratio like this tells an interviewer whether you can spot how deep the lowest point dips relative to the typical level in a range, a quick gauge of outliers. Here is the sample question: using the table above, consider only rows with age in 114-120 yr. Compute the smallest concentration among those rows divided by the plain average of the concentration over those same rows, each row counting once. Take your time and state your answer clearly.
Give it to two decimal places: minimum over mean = 0.99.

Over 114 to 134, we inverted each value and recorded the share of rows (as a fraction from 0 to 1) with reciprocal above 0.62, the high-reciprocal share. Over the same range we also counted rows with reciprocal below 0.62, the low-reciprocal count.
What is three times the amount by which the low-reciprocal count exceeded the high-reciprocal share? 30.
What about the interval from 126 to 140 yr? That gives 21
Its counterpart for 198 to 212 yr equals 21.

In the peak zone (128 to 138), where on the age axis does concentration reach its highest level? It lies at 131.0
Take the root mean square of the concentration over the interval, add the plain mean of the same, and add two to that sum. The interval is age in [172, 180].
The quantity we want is 4.83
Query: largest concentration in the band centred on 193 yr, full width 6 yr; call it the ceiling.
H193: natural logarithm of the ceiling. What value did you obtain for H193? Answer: 0.53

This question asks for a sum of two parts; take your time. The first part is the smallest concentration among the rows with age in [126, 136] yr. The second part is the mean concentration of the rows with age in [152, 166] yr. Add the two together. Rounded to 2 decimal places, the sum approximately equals 3.30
